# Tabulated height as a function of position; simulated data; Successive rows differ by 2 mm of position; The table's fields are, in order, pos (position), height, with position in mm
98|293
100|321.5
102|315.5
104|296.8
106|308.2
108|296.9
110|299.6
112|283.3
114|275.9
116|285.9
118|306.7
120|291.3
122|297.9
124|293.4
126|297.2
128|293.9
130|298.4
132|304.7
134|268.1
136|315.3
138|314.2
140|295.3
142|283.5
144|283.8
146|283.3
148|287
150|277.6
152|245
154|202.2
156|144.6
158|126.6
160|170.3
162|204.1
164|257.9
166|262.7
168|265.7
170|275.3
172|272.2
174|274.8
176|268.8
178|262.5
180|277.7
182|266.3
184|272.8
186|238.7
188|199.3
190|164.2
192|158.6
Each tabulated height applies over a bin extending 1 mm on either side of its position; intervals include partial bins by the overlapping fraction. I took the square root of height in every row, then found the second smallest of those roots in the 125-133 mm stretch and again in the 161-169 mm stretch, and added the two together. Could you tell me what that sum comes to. 33.3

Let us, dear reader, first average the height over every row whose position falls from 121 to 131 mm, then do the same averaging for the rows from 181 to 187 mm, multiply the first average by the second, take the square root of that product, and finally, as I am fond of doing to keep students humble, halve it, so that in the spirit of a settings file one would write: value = 139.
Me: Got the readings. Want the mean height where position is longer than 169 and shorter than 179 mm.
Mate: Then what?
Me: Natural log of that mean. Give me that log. 5.60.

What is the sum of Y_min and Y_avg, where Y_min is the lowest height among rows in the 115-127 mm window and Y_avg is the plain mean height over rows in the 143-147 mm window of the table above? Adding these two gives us 569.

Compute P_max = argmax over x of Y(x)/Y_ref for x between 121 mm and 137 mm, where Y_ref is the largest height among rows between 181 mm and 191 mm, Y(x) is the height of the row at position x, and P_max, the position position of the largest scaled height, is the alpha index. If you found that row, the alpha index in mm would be 136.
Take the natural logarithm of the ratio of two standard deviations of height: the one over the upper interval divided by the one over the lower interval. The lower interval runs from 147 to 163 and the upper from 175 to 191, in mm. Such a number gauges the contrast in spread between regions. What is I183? -0.37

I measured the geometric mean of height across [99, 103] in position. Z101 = 318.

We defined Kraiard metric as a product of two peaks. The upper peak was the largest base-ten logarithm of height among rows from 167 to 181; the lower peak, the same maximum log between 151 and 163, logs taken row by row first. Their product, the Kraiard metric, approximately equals 5.84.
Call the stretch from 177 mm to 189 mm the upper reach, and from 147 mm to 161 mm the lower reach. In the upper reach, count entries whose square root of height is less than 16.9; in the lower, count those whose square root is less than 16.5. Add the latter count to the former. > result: 11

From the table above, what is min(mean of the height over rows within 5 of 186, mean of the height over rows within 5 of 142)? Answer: 228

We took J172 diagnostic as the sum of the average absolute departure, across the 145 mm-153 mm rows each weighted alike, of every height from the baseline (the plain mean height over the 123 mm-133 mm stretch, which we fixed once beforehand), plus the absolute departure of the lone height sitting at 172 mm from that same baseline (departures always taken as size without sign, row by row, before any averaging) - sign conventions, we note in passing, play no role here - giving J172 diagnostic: 50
